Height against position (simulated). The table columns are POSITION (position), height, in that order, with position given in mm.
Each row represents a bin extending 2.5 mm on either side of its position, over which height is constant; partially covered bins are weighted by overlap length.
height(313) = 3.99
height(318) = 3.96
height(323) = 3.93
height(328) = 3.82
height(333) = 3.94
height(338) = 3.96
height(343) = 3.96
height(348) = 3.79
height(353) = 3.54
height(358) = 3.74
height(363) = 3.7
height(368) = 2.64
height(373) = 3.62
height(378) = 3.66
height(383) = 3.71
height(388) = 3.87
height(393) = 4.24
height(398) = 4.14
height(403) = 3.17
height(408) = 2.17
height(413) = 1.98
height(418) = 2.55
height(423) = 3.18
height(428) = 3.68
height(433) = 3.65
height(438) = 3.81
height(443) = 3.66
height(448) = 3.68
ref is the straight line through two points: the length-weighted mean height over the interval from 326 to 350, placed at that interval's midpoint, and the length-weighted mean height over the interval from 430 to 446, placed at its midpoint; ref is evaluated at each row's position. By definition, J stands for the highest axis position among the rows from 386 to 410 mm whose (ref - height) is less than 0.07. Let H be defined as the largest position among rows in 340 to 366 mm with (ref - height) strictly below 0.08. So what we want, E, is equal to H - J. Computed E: -55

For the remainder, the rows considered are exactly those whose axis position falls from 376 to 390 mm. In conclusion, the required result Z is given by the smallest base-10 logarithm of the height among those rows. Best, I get 0.56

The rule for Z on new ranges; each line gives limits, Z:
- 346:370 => 0.42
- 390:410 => 0.34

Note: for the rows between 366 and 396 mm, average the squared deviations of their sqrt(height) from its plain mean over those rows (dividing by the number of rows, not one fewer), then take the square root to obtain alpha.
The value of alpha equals 0.13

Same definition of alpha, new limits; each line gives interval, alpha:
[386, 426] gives 0.24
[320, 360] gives 0.04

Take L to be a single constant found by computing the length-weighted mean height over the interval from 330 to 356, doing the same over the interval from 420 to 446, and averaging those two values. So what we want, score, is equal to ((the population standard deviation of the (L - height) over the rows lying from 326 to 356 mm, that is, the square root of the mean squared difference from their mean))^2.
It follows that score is 0.02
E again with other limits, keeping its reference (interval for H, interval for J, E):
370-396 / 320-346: 50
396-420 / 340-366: 55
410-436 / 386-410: 35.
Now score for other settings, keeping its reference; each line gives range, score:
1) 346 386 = 0.12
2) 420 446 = 0.05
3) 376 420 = 0.65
